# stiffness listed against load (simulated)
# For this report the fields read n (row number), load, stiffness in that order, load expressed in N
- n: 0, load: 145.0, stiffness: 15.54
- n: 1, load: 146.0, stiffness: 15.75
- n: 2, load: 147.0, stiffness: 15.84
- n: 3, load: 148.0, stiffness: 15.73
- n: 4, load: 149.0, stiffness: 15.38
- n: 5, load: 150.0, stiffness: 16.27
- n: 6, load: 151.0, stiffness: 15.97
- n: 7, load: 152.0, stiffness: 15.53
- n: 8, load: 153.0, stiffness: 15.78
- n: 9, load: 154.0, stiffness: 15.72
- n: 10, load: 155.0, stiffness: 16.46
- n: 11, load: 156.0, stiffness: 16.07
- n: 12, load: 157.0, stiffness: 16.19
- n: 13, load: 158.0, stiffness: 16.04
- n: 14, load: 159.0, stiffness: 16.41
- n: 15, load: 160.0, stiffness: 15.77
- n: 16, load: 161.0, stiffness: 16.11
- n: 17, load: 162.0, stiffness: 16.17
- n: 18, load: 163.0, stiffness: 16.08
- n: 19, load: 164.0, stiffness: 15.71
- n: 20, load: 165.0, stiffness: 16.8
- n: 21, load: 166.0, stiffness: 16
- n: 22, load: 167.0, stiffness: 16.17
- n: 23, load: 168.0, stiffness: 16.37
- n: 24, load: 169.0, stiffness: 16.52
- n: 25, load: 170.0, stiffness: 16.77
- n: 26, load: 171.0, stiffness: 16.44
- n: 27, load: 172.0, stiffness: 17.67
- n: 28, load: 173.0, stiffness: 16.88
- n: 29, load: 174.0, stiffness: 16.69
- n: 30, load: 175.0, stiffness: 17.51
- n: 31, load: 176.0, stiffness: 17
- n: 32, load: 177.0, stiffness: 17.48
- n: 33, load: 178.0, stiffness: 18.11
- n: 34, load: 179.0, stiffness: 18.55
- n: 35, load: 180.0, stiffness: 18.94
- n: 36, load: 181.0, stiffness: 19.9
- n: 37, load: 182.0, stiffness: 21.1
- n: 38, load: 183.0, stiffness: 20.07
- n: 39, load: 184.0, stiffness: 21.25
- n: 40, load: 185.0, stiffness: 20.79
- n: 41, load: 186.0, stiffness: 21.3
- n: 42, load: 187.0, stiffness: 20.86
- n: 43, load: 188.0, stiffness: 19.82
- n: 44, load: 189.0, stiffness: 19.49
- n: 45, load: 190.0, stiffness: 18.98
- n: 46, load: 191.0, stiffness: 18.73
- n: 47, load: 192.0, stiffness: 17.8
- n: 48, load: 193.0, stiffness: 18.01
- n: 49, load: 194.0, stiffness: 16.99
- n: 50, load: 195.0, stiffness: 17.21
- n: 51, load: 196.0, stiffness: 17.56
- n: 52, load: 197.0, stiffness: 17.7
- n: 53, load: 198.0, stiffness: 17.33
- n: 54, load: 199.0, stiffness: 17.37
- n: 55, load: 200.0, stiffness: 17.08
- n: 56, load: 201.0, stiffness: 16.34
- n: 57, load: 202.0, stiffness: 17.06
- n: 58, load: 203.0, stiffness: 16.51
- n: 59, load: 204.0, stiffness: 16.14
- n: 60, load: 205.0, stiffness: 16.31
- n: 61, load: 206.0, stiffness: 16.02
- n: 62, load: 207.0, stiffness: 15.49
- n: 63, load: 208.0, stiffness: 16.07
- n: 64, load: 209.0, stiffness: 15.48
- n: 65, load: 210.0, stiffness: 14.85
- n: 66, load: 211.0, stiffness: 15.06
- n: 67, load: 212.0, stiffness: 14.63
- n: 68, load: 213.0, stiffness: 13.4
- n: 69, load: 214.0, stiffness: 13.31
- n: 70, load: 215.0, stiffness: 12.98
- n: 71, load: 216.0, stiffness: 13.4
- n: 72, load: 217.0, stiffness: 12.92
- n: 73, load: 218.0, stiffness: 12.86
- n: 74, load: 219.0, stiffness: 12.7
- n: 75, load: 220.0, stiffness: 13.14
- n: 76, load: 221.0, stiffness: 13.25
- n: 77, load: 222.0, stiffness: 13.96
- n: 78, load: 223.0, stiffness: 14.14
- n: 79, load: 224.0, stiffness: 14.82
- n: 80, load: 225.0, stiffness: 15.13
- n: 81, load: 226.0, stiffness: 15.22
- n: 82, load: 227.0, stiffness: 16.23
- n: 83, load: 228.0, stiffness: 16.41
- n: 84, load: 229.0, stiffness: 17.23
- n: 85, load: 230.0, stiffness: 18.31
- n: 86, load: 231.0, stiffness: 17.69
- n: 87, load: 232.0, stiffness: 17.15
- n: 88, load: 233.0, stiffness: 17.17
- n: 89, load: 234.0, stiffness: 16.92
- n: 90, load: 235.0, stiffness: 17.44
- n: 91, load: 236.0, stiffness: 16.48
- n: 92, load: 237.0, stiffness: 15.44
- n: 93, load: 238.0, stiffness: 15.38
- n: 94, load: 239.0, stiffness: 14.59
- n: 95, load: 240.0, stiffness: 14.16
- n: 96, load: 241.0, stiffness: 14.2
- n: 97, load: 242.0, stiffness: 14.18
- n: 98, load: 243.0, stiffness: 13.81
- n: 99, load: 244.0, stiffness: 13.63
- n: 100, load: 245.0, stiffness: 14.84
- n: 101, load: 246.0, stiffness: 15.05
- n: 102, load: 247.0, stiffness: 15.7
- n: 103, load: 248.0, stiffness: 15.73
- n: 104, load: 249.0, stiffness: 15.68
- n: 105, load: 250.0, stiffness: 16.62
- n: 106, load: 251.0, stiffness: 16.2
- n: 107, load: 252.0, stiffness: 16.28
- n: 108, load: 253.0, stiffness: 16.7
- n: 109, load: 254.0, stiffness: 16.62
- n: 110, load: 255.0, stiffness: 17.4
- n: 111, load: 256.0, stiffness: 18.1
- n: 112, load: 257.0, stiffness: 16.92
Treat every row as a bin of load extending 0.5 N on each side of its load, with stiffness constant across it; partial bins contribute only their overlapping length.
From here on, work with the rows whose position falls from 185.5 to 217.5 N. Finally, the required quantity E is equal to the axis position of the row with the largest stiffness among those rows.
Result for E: 186.0 N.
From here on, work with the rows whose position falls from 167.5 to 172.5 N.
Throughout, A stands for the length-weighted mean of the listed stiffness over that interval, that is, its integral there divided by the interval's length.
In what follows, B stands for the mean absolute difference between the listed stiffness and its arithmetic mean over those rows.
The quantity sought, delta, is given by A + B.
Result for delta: 17.1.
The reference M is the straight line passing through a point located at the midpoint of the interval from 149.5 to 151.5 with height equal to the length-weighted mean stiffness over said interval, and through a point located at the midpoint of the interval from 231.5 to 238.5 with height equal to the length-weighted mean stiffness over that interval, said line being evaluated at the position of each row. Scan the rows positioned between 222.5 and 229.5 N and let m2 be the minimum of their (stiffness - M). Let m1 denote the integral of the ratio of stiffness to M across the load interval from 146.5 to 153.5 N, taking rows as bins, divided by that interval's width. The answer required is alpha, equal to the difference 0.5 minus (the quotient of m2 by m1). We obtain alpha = 2.9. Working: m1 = 0.98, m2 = -2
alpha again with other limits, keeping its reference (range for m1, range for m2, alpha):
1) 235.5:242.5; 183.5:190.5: -2.4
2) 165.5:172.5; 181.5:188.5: -2.9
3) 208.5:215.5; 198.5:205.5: 0.8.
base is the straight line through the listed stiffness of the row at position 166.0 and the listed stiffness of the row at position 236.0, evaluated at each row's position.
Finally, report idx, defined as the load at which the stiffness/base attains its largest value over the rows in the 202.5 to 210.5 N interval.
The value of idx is 203.0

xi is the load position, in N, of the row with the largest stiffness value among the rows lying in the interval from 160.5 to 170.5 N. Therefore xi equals 165.0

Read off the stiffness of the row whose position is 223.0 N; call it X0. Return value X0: 14.14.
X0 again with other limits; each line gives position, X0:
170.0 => 16.77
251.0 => 16.2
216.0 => 13.4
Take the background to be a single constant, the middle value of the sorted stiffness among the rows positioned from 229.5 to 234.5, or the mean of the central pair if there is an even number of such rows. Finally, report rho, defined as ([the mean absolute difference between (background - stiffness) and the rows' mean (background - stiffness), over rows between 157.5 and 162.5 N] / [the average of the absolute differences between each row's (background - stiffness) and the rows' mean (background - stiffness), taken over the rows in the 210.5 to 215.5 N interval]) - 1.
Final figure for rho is -0.8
